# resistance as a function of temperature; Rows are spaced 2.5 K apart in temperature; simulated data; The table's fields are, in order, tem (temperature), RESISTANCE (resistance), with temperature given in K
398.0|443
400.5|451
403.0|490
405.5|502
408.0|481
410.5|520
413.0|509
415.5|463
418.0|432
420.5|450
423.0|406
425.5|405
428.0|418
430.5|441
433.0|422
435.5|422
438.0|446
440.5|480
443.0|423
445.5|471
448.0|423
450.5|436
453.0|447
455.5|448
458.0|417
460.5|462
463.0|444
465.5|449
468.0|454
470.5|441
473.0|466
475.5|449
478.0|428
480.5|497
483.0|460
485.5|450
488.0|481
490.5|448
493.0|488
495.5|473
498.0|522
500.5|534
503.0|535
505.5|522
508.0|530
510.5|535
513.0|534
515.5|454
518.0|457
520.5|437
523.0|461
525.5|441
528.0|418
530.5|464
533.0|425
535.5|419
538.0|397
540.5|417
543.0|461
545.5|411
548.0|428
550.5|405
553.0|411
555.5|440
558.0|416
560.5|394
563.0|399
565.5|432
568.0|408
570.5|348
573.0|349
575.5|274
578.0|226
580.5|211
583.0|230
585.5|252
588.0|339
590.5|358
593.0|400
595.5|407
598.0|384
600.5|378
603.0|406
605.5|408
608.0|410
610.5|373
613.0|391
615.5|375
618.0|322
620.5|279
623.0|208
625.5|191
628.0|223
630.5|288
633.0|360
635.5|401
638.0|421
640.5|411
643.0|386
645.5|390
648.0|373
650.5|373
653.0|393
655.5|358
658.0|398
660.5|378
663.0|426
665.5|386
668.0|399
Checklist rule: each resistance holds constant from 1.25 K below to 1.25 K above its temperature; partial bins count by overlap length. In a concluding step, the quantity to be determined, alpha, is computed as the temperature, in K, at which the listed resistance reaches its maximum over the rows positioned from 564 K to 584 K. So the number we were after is 565.5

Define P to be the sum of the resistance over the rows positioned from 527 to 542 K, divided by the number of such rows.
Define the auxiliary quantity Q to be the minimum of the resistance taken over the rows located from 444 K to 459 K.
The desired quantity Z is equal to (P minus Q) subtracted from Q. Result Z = 411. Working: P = 423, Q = 417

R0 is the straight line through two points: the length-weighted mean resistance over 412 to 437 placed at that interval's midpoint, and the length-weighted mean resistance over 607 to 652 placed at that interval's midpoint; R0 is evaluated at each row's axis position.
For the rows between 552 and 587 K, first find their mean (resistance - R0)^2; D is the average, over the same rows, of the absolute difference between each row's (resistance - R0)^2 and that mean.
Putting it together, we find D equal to 6884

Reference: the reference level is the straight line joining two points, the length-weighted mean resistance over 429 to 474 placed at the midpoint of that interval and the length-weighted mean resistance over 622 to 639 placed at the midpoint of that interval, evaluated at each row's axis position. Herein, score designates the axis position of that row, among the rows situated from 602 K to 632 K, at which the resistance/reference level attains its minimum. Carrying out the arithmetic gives 625.5 K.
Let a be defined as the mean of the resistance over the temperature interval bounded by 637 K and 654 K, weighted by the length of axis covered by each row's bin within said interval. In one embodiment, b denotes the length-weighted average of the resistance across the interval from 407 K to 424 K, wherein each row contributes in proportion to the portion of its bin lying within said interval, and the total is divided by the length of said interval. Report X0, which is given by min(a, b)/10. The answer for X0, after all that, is 39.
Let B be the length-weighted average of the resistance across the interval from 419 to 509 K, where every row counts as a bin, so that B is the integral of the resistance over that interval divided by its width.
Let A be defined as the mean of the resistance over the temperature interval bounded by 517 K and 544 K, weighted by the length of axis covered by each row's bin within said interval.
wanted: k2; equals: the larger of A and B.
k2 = 458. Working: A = 436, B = 458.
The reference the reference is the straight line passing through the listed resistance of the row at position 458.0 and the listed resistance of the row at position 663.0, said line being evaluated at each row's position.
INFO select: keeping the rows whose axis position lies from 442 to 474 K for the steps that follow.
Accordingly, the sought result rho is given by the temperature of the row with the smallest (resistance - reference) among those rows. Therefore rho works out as 458.0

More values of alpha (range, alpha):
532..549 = 543.0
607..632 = 608.0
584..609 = 608.0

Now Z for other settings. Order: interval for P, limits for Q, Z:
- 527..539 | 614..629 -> -43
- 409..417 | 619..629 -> -115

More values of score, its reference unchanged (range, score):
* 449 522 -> 458.0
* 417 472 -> 423.0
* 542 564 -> 560.5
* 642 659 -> 655.5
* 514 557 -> 538.0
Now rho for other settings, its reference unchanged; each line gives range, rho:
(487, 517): 490.5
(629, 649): 630.5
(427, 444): 428.0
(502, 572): 570.5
